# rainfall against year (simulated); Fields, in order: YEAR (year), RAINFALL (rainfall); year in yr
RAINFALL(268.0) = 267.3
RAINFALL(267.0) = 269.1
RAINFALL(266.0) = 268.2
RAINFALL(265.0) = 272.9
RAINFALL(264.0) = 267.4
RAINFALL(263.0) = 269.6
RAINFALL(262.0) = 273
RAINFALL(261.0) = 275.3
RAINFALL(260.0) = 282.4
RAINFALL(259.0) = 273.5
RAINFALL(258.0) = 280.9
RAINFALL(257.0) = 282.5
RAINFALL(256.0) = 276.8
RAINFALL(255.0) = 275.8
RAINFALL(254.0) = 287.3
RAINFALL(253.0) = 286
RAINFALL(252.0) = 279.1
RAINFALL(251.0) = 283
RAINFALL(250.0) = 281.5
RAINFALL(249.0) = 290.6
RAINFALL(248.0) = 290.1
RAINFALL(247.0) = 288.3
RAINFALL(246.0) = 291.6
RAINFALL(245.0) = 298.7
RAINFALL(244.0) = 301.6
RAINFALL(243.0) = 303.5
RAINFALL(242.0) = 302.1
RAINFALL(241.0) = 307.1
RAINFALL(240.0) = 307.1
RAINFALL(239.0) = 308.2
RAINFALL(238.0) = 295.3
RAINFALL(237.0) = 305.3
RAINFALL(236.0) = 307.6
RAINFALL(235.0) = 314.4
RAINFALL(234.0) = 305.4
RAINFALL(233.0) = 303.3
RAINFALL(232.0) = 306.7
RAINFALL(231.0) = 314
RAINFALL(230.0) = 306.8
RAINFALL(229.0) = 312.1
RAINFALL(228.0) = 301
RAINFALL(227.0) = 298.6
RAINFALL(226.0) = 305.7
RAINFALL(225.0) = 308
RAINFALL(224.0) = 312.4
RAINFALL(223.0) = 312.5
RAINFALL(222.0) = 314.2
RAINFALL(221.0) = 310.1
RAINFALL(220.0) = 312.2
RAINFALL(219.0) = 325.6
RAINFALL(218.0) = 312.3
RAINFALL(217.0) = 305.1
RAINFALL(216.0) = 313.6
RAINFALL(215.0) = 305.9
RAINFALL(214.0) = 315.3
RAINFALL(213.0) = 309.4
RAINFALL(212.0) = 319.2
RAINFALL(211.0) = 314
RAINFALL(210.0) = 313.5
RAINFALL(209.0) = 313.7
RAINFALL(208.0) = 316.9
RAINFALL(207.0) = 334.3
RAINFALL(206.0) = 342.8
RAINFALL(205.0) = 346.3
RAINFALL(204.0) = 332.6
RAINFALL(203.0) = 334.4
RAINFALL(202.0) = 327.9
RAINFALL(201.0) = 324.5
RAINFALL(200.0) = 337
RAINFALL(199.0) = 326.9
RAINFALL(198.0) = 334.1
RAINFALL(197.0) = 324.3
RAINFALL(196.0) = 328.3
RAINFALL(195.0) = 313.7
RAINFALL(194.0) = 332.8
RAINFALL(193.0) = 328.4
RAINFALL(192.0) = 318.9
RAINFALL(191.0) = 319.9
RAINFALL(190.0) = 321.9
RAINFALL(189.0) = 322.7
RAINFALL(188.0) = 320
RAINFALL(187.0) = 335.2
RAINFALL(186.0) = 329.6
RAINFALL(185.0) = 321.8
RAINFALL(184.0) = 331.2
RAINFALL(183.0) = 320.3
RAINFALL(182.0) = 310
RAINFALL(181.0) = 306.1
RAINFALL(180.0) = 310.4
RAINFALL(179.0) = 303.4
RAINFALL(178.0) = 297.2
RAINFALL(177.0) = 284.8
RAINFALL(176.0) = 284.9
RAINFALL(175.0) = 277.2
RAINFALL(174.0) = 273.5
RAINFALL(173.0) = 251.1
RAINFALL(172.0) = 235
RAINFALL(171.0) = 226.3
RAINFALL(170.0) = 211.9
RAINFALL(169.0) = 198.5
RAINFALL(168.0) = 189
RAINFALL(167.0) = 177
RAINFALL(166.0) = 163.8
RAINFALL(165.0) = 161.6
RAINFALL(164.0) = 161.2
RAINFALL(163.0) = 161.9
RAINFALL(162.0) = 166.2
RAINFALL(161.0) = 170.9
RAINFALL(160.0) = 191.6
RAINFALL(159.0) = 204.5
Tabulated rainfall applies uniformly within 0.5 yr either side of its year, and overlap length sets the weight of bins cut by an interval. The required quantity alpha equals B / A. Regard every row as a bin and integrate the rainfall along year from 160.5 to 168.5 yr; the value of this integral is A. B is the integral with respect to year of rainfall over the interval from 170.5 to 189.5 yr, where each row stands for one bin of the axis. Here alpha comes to 4.2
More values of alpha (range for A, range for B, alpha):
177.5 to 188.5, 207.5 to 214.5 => 0.6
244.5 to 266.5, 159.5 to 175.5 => 0.5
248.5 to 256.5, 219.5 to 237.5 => 2.5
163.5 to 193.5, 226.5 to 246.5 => 0.7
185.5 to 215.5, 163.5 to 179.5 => 0.4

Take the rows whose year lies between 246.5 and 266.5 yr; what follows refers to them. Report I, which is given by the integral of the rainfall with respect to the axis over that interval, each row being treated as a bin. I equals 5584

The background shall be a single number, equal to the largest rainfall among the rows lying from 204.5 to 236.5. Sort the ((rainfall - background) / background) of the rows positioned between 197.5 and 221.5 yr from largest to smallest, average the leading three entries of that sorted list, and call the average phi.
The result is -0.01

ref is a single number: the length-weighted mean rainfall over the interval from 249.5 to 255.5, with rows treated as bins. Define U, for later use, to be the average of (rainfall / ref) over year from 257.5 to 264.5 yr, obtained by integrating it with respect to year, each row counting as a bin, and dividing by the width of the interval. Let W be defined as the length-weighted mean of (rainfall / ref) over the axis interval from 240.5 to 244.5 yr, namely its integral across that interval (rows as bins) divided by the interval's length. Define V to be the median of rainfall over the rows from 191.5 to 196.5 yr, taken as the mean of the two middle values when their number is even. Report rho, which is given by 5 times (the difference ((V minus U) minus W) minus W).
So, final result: 1626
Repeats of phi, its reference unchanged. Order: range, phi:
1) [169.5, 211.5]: -0.01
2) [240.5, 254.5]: -0.12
